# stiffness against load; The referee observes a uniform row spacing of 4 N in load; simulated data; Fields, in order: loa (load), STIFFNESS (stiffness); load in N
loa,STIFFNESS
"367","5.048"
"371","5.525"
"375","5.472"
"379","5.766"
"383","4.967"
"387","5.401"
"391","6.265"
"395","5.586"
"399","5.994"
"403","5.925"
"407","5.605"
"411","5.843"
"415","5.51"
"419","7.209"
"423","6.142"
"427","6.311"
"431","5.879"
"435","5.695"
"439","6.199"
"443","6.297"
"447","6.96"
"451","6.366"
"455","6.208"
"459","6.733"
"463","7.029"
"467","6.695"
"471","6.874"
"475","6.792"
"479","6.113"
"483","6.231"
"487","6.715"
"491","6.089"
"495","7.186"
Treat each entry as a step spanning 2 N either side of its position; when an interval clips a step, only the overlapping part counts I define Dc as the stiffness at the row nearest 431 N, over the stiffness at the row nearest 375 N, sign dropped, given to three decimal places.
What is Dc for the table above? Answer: 1.074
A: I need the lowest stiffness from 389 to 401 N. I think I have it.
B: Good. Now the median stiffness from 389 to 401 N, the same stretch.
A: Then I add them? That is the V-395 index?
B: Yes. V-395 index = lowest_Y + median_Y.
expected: 11.6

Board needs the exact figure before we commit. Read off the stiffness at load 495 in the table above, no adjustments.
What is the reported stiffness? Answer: 7.186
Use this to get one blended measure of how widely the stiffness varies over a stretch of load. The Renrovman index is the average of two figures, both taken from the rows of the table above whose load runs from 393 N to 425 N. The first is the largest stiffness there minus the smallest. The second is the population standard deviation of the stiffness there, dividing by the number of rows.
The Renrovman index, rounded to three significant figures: 1.10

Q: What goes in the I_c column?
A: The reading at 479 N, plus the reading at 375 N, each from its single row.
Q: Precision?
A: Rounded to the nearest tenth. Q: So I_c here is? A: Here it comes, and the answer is 11.6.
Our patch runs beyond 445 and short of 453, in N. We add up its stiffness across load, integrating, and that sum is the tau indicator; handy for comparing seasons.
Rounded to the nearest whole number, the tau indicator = 53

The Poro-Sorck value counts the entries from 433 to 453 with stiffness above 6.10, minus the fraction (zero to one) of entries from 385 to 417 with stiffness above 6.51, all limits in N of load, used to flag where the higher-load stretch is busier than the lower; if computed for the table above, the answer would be 4.0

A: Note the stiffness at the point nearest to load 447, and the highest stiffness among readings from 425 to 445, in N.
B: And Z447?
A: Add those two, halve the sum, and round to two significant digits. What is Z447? 6.6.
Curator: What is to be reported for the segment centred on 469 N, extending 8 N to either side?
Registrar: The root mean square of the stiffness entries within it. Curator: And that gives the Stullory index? 6.85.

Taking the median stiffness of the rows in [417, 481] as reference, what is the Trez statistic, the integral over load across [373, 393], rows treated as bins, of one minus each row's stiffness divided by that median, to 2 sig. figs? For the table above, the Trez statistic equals 2.4 N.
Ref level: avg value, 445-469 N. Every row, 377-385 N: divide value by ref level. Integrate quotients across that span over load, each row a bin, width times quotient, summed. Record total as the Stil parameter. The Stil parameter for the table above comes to 6.4 N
